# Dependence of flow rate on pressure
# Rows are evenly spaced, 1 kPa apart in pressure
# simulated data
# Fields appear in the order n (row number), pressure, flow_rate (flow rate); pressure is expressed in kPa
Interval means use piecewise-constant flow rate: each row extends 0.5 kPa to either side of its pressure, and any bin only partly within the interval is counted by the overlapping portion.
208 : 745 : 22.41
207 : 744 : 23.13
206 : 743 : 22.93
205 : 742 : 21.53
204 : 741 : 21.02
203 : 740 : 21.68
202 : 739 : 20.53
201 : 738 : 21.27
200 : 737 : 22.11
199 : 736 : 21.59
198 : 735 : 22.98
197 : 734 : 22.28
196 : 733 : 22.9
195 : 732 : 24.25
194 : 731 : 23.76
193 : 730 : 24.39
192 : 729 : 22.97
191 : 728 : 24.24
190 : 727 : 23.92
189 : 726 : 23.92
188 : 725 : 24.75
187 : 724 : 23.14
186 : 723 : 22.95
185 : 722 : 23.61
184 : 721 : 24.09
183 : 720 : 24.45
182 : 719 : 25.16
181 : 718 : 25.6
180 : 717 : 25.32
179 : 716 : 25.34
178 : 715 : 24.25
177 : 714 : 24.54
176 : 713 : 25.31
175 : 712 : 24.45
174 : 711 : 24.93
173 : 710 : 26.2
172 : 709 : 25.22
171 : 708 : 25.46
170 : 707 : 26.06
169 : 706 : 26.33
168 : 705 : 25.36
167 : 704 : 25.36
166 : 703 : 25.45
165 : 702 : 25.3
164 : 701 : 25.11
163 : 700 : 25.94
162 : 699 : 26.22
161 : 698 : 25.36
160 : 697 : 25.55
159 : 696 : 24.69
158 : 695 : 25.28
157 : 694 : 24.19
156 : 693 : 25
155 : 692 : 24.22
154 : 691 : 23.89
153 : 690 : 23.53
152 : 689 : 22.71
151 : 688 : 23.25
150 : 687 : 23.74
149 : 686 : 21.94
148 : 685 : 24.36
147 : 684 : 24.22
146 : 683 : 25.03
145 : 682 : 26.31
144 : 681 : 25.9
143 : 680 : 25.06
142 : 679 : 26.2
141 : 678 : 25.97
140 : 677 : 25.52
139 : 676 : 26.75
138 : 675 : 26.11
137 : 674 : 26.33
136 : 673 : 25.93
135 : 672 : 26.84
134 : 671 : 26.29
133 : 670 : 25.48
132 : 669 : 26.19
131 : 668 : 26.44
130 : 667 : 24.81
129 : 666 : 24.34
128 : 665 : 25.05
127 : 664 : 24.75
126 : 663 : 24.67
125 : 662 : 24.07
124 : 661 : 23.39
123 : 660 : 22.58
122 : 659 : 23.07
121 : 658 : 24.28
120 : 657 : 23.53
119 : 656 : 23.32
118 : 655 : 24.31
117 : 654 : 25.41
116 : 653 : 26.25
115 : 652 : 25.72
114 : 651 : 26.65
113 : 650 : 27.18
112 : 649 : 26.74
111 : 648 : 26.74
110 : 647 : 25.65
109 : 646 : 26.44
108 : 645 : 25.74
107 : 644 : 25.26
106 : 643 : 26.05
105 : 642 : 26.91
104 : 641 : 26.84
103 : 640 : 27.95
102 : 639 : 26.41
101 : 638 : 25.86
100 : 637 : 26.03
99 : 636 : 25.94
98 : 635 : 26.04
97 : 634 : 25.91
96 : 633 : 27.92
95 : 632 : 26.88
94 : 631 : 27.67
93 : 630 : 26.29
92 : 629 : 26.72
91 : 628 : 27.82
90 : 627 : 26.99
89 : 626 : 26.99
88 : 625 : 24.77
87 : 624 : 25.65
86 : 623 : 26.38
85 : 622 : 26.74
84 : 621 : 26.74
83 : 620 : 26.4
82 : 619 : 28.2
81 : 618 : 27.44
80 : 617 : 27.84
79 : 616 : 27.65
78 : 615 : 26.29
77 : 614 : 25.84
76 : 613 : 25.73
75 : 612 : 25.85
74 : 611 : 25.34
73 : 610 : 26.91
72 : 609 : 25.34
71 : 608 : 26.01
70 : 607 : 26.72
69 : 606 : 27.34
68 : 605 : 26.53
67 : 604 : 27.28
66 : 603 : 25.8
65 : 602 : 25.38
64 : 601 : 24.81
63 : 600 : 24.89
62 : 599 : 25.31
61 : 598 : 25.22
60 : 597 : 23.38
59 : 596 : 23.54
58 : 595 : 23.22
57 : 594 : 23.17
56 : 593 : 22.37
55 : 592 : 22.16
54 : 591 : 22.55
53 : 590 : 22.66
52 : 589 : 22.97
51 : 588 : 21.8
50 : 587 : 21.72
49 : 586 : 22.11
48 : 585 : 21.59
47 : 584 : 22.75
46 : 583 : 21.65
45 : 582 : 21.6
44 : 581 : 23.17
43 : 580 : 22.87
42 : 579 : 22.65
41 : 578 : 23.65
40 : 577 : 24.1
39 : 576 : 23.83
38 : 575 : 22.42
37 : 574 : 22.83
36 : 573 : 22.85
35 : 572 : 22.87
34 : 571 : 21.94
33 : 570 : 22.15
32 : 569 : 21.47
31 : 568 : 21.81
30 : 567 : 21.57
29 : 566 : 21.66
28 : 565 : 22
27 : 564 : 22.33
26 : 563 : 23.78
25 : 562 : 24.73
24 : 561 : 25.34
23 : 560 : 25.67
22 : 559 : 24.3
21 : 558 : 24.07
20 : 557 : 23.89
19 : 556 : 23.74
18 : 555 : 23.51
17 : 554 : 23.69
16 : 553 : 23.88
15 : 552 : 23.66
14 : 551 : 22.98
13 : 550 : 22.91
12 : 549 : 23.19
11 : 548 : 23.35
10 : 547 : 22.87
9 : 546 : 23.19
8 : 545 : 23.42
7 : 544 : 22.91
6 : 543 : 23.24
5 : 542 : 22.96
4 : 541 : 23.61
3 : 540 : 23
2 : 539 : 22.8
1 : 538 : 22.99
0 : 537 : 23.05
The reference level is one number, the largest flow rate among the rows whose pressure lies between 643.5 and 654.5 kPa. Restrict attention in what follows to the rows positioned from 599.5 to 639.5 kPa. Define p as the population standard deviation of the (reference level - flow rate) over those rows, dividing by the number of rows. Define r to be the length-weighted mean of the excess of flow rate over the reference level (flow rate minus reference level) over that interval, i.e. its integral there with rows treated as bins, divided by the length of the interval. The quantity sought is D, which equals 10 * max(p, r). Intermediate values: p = 0.88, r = -0.7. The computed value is 8.8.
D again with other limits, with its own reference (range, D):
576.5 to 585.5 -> 8.6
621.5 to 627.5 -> 8.1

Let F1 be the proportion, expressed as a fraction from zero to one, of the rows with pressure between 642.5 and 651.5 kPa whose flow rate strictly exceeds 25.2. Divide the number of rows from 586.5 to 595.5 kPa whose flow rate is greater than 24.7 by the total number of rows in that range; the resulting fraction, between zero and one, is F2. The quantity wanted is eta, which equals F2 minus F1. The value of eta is -1.0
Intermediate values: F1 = 1.0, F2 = 0.0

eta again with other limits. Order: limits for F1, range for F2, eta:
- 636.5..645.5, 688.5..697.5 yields -0.7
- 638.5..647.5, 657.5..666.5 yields -0.8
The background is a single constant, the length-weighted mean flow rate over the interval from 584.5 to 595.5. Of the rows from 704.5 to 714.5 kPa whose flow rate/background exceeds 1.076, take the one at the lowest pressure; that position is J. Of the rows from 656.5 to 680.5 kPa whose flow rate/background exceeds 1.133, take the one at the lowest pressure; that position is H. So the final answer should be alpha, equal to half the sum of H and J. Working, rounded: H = 668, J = 705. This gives 686.5 kPa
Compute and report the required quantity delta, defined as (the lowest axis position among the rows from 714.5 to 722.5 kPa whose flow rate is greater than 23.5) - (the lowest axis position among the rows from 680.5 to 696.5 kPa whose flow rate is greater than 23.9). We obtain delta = 34 kPa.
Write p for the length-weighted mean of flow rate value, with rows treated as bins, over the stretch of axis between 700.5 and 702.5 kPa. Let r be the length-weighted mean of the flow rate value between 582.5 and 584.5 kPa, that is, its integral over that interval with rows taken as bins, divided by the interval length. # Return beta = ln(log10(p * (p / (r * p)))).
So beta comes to -2.9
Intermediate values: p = 25.2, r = 22.2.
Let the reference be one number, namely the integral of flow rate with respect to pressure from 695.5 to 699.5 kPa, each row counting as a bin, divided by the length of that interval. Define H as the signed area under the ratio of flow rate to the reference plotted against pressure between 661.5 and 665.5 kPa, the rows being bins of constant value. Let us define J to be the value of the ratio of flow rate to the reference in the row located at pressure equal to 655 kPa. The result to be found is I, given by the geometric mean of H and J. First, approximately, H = 3.87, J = 0.96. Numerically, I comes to 1.92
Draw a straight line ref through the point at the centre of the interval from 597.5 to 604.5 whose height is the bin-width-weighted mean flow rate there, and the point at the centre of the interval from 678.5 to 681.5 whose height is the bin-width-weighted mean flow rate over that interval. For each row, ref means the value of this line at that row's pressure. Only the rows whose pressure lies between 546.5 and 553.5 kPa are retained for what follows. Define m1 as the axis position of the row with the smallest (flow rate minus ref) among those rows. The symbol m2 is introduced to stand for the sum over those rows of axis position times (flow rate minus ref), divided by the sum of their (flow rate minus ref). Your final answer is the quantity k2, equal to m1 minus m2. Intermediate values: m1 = 547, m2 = 549.8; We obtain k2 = -2.8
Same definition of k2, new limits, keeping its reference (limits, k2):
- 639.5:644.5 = 3.3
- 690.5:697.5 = -2.2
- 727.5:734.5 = 2.6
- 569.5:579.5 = -3.0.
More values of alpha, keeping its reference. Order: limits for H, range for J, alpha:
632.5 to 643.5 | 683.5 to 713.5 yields 658.5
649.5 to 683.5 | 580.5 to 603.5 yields 624.0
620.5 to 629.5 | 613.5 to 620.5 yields 617.5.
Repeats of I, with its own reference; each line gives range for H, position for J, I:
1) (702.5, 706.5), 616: 2.09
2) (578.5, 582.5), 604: 1.95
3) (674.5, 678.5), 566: 1.87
